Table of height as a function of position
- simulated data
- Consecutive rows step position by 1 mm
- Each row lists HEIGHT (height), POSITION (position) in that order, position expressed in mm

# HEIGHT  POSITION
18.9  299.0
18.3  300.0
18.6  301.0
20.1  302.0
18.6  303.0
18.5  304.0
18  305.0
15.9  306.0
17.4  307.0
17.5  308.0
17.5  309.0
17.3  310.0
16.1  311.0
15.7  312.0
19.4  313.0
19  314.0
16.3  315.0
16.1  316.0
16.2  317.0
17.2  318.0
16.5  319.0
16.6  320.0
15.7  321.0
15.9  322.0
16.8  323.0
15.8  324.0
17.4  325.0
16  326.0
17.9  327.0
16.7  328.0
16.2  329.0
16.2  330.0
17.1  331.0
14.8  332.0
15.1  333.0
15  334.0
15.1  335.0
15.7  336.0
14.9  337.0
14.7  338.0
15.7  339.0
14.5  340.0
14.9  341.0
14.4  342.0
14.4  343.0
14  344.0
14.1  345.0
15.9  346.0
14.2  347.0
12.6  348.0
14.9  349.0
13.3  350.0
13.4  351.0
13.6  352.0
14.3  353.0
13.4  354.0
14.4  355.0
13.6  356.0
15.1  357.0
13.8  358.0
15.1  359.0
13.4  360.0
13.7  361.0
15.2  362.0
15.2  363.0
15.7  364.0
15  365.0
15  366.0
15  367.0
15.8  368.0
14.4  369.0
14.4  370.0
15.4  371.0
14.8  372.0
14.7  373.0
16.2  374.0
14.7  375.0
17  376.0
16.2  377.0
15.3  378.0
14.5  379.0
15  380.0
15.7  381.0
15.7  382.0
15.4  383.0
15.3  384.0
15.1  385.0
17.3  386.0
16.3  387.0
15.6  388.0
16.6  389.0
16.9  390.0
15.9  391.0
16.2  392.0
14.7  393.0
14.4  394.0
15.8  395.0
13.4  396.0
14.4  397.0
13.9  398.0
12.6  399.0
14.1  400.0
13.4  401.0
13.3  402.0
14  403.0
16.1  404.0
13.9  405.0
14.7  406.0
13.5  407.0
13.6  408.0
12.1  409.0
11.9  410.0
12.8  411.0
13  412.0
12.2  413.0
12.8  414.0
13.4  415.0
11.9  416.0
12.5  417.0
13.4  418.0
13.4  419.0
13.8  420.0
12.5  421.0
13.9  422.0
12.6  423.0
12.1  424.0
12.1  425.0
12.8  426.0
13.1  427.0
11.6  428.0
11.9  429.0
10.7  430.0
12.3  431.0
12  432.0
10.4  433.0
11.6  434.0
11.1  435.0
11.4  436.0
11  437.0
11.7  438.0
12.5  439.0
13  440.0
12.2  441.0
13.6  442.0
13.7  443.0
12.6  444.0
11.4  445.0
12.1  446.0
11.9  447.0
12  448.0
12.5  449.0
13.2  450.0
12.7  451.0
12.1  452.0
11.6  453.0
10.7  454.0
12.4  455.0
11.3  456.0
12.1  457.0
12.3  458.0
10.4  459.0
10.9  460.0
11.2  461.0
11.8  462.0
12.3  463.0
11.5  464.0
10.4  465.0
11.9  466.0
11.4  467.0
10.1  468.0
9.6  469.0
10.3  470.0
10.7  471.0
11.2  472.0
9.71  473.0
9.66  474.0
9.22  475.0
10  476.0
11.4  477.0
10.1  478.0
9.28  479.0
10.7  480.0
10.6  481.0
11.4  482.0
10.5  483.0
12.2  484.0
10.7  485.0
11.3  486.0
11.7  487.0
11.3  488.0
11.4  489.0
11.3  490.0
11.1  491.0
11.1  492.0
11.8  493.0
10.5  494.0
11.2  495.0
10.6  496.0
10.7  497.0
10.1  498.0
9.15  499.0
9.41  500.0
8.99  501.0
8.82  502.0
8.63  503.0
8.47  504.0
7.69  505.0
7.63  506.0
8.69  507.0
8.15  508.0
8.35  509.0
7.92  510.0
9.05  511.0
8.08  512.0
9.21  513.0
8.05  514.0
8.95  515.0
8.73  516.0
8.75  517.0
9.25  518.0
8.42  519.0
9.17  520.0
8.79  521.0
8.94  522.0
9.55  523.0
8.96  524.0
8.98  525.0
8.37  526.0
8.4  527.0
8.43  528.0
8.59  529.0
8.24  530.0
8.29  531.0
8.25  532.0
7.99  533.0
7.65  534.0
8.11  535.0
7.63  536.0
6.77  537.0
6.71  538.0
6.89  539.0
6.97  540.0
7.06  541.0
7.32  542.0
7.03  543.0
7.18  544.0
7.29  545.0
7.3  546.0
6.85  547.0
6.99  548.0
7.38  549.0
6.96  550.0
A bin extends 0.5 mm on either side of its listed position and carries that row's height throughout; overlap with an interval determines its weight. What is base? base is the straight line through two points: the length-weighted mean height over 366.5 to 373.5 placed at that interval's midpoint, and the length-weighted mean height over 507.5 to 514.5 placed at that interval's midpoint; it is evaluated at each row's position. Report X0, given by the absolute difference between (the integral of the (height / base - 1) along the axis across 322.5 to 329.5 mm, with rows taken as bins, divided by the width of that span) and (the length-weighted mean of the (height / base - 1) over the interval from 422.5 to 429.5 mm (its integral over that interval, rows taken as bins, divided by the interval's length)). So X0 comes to 0.015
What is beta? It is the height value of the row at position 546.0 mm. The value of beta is 7.3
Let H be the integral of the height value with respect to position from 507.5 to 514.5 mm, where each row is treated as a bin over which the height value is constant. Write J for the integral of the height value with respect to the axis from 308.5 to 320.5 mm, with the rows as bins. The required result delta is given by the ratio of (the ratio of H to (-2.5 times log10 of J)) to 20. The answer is -0.5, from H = 59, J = 204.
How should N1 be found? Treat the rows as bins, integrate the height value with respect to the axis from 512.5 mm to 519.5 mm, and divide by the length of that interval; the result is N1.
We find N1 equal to 9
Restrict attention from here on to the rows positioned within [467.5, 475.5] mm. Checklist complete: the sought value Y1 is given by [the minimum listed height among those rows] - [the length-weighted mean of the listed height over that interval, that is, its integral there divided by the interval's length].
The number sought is -0.84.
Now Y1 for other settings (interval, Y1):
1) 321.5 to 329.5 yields -0.79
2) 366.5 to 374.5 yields -0.69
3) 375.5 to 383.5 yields -1.10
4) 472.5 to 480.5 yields -0.79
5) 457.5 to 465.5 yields -0.95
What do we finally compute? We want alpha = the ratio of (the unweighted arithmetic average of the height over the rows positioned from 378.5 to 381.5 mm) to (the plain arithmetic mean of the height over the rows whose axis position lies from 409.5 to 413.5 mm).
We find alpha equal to 1.2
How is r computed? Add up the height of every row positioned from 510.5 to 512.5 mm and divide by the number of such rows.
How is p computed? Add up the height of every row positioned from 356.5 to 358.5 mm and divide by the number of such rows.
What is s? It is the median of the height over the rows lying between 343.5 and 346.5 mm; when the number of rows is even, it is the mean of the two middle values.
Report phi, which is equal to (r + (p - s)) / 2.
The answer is 4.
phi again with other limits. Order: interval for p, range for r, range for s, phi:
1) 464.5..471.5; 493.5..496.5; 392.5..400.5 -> 4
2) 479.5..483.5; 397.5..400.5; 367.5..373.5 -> 5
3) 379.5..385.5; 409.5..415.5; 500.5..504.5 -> 10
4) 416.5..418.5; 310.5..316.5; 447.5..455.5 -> 9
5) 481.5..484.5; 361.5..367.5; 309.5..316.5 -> 5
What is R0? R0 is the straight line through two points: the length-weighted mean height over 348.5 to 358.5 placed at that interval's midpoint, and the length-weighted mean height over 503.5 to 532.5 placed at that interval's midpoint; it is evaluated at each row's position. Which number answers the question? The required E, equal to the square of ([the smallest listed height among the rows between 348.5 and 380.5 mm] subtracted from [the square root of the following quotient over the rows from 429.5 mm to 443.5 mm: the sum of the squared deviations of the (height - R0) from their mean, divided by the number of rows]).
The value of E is 149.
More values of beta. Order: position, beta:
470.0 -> 10.3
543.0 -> 7.03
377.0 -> 16.2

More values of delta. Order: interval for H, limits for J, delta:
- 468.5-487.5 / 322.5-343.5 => -1.6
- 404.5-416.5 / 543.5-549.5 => -1.9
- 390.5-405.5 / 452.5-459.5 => -2.3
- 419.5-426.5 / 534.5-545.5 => -0.9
